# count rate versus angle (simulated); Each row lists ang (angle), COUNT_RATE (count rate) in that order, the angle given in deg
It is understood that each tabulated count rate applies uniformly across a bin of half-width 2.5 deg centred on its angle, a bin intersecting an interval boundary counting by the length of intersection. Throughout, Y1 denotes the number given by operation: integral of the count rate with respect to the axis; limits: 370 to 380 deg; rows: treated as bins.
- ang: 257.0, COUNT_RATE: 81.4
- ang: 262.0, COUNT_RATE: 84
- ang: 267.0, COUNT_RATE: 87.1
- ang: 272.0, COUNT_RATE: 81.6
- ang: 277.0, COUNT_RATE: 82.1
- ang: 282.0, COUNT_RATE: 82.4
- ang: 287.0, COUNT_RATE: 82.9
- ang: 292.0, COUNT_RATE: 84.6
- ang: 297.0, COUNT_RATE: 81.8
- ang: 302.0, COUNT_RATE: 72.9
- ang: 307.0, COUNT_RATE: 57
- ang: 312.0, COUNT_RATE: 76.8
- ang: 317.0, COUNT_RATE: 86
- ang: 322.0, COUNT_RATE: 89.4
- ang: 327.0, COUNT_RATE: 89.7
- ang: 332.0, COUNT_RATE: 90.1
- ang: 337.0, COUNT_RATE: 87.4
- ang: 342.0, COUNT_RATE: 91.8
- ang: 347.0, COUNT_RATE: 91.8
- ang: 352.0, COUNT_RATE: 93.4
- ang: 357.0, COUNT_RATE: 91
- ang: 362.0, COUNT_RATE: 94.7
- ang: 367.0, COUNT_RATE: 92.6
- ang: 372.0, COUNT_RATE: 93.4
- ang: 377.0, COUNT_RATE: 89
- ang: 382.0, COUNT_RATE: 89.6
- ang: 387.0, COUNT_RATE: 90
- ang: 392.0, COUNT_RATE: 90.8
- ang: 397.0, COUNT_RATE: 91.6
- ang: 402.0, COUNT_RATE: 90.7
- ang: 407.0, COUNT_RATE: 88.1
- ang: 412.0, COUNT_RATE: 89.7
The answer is 910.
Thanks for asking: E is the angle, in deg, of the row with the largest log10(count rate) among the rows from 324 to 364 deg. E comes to 362.0 deg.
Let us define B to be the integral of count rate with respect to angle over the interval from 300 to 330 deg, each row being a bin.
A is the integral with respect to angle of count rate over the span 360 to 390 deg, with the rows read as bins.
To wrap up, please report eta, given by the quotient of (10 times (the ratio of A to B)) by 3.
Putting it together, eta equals 3.9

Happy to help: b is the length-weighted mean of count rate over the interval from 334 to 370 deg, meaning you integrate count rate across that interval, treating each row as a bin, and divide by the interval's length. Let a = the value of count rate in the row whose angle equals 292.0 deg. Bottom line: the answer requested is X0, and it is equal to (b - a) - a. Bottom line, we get -77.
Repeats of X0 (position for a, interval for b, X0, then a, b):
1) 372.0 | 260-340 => -105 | 93.4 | 82.3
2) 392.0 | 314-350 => -92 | 90.8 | 89.3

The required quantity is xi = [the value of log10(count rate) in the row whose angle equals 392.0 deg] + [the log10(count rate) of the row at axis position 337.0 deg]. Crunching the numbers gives 3.90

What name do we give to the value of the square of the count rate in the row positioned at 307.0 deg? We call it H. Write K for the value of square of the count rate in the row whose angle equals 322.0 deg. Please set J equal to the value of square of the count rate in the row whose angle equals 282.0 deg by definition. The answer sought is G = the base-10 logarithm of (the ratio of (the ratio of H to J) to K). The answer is -4.22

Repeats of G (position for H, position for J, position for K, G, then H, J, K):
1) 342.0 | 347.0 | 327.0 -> -3.91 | 8427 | 8427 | 8046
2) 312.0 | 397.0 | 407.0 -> -4.04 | 5898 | 8391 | 7762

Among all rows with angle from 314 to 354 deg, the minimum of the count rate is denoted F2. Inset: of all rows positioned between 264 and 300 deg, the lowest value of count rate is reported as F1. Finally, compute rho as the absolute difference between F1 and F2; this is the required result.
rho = 4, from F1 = 81.6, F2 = 86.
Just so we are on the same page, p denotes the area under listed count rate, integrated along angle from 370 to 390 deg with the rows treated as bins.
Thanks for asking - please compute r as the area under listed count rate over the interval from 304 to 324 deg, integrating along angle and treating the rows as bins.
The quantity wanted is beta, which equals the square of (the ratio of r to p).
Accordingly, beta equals 0.72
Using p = 1809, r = 1538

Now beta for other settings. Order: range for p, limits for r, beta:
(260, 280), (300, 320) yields 0.77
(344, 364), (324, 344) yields 0.94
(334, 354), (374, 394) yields 0.98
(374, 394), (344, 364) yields 1.06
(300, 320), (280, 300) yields 1.26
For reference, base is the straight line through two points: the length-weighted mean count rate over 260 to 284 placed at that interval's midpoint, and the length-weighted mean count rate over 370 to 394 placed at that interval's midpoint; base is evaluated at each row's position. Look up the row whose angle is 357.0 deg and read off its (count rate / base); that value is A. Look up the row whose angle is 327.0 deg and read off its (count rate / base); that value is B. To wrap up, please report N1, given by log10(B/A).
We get 0.00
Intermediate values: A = 1.02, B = 1.03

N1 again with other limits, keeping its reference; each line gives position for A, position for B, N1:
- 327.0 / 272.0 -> -0.02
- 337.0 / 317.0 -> 0.00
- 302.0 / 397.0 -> 0.07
